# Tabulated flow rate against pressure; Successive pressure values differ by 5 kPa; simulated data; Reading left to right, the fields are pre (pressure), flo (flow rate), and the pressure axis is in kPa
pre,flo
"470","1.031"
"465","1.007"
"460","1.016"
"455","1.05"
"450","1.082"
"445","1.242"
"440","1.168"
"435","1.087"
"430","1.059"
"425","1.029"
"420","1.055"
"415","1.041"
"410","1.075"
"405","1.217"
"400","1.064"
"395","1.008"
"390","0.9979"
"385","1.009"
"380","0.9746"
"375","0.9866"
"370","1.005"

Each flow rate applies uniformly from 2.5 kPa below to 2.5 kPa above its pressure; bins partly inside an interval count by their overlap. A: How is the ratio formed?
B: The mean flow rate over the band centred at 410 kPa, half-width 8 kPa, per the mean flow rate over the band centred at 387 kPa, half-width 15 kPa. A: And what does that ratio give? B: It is 1.10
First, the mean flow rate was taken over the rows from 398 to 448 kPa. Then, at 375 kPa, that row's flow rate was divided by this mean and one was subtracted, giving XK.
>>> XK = -0.11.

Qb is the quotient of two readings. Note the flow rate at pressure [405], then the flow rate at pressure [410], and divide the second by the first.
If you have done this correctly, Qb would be 0.88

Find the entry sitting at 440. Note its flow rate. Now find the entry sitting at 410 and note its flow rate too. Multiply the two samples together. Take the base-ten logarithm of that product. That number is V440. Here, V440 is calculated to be 0.099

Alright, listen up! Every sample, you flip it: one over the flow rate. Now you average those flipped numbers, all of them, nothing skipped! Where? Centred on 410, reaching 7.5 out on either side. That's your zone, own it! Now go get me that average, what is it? 0.90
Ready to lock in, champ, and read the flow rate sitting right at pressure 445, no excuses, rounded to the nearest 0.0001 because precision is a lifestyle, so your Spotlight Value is 1.2420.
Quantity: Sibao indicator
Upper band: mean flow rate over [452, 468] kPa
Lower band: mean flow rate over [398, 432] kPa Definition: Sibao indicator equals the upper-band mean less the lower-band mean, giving -0.05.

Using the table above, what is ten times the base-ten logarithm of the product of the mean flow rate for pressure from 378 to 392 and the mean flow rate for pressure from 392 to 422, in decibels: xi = 0.29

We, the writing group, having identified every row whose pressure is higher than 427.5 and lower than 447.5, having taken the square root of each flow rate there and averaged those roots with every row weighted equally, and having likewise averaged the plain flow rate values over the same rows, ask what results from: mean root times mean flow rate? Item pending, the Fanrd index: 1.21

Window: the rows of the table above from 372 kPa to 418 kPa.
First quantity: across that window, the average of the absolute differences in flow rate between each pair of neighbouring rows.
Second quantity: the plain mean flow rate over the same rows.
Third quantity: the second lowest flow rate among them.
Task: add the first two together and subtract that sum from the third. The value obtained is -0.111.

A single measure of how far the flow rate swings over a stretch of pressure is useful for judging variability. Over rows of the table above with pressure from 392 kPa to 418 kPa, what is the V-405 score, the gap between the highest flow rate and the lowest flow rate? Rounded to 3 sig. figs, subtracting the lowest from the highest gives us 0.209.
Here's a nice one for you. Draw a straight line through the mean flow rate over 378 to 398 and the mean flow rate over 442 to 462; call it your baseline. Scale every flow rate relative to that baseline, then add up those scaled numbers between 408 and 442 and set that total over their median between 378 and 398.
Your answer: 7.1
